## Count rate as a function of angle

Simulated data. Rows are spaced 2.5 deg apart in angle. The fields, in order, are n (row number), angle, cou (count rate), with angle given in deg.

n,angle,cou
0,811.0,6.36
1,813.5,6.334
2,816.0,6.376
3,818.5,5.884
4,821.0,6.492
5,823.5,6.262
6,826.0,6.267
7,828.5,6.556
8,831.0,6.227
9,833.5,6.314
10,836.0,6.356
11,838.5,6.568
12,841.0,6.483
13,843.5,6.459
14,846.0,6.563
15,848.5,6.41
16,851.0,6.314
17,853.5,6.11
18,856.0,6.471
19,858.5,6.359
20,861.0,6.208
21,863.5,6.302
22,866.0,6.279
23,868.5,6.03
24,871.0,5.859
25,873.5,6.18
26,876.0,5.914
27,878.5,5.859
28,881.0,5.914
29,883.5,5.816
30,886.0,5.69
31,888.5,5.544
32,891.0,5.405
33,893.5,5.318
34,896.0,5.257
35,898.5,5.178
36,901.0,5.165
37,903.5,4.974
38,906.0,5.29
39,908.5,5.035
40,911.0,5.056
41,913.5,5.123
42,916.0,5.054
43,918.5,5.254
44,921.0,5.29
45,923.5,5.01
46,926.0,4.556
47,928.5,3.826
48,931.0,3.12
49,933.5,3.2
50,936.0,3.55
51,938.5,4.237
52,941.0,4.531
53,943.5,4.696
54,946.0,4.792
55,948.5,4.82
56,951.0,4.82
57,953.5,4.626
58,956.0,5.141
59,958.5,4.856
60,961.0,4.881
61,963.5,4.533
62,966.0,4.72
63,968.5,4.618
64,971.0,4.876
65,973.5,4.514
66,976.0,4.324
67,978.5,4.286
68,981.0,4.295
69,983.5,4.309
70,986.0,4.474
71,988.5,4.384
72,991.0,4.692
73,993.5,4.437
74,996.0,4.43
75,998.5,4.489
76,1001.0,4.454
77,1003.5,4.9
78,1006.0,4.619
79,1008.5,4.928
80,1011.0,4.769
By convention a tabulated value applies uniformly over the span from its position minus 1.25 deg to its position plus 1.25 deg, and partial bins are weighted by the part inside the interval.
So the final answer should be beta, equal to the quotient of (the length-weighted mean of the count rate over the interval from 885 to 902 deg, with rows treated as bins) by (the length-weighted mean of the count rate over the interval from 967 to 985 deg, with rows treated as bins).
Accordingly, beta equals 1.20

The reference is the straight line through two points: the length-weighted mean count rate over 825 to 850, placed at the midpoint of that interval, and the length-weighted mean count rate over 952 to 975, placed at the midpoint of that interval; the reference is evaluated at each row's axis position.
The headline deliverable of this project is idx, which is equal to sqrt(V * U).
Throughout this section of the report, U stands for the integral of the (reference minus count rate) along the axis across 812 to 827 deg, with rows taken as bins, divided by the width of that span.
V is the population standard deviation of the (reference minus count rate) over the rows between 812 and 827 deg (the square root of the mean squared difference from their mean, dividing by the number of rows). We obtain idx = 0.28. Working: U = 0.39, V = 0.2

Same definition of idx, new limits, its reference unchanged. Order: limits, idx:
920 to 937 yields 0.93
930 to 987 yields 0.48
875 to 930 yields 0.31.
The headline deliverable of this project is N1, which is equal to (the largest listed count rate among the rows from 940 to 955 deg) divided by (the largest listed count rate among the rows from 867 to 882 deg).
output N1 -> 0.78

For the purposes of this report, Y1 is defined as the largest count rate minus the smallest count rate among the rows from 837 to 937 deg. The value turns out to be 3.4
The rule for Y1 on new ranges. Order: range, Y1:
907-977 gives 2.2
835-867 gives 0.5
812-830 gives 0.7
